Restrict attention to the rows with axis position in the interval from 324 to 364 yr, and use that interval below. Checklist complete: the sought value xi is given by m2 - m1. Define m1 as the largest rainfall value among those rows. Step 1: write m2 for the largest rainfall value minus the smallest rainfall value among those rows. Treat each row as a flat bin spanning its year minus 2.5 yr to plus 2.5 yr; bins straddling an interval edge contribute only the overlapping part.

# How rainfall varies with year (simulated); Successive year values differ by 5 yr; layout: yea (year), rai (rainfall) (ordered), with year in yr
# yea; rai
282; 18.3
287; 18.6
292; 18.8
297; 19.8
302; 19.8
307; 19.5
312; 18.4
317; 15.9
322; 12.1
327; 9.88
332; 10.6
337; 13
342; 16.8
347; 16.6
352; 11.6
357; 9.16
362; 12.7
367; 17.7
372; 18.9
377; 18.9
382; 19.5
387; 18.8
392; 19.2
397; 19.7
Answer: -9.2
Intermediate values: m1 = 16.8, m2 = 8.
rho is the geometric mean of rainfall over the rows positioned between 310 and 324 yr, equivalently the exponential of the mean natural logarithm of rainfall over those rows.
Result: 15.2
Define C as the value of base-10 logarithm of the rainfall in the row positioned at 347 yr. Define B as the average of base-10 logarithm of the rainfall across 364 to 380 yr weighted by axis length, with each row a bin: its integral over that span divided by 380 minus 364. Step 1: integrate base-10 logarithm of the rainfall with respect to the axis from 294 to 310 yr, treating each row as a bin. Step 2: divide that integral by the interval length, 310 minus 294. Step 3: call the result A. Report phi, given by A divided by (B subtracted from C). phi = -30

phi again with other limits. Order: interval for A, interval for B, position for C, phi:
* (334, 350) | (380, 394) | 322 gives -6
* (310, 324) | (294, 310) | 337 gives -7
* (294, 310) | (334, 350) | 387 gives 13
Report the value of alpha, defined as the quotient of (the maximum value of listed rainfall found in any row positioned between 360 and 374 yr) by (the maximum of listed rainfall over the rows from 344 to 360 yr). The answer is 1.1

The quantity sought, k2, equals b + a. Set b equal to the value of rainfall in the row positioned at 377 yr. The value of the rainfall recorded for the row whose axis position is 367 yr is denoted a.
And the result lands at 36.6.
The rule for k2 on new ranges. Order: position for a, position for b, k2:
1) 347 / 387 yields 35.4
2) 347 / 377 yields 35.5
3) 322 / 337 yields 25.1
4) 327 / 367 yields 27.6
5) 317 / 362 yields 28.6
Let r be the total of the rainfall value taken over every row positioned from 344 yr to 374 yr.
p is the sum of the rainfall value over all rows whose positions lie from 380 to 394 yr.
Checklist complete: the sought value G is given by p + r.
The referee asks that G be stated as 144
